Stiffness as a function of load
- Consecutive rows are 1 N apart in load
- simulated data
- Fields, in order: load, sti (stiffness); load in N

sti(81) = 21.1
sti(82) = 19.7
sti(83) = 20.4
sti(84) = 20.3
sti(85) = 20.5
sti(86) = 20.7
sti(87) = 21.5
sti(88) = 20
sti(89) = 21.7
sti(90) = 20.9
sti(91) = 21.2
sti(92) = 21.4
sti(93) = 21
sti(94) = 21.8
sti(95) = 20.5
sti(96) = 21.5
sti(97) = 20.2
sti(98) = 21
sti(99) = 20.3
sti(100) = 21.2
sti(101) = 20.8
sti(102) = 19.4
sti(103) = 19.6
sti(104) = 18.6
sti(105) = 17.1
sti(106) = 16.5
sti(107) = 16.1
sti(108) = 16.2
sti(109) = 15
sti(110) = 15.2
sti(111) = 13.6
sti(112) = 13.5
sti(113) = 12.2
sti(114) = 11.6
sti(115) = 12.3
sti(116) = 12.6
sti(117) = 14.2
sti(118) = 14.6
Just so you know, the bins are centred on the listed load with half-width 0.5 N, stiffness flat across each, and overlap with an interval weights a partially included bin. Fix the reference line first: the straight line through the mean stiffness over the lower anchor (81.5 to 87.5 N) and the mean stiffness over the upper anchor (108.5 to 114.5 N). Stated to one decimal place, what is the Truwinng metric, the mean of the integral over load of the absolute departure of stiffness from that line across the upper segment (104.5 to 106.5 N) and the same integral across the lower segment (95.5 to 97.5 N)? 5.2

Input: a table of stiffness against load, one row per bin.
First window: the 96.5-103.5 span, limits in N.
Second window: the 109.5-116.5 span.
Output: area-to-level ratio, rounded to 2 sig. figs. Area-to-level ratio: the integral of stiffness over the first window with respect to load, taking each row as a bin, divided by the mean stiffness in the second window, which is 11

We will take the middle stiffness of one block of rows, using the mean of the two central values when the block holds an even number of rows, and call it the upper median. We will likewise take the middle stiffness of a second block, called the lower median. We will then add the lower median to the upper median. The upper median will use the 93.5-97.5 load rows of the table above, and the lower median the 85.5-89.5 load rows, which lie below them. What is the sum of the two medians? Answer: 42.1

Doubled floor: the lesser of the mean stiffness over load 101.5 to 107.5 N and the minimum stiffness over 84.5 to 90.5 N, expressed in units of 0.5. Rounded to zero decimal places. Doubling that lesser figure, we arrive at 36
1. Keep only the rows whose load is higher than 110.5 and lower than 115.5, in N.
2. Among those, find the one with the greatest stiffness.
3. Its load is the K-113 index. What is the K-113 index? 111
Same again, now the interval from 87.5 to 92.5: 89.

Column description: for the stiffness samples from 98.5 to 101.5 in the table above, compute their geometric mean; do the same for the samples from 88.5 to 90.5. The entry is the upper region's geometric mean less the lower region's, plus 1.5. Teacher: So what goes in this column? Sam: 1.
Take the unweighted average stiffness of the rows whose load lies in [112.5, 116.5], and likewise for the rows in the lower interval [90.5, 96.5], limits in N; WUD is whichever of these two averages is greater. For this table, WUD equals 21.2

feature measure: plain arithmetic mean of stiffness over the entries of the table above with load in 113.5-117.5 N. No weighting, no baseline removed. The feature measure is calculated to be 12.7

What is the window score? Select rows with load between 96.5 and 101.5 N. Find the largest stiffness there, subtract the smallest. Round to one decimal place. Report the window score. 1.0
